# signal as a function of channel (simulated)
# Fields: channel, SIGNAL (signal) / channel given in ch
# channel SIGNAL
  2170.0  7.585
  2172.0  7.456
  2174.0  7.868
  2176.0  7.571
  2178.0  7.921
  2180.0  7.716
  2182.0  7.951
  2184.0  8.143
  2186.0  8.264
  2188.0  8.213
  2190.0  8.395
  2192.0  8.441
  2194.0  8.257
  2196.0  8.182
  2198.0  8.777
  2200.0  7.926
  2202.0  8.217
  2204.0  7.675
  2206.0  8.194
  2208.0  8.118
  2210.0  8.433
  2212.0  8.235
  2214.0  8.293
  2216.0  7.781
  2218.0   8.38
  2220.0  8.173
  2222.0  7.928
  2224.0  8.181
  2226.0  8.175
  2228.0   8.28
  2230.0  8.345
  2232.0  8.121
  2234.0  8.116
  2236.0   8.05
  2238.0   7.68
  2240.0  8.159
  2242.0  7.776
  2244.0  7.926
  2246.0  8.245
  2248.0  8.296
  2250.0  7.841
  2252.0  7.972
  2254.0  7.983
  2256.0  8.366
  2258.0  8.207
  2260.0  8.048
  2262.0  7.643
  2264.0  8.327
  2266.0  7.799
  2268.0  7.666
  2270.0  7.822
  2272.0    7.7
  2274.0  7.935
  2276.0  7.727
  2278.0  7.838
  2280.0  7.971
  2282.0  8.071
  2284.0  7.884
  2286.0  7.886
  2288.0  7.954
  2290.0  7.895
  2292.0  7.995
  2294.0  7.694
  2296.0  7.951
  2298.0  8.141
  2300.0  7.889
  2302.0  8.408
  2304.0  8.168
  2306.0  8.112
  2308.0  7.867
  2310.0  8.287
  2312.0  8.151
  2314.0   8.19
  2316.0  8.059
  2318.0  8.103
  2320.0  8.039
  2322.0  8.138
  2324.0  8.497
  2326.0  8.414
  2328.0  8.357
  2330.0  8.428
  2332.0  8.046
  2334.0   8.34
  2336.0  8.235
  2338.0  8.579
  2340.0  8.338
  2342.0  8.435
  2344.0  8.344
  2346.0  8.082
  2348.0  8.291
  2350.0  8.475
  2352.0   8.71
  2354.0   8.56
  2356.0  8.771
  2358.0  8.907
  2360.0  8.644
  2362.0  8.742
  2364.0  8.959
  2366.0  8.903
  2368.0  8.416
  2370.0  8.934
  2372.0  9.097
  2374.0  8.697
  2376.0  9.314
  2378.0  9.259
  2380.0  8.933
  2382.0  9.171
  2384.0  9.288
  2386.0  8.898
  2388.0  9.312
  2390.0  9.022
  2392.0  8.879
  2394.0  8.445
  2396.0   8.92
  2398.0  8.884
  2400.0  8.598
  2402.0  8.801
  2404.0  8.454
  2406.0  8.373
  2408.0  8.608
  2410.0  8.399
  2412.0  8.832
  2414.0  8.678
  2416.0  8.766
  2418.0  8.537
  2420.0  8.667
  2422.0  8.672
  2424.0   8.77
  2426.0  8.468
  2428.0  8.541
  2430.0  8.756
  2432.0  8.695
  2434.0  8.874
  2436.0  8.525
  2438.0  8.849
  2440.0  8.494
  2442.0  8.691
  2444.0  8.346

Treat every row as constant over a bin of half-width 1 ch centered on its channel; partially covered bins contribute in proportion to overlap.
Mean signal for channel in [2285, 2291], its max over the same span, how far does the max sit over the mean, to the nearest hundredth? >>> 0.04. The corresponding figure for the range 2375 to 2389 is 0.15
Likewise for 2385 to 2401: 0.44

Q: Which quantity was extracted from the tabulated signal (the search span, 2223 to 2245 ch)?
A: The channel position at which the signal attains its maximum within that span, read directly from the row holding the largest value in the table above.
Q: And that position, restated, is 2230.0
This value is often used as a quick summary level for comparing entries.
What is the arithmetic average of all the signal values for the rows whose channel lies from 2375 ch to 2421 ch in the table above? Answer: 8.83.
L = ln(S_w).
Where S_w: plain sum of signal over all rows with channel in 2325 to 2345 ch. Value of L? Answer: 4.43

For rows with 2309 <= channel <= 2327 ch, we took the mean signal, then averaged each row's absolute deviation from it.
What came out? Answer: 0.127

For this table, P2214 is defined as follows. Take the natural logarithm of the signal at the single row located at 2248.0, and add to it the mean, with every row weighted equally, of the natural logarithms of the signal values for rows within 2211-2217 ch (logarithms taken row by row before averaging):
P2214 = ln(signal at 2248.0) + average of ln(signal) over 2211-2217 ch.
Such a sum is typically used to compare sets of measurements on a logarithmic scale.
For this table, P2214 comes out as 4.21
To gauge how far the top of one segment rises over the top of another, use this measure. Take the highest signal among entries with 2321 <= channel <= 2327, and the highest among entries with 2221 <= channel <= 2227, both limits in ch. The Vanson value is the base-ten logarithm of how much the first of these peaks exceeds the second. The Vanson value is -0.50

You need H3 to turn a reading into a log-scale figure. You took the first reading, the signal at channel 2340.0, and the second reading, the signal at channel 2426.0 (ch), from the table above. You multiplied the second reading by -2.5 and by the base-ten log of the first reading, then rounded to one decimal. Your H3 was -19.5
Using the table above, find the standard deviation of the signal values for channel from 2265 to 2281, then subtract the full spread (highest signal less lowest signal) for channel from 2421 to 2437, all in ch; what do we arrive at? -0.30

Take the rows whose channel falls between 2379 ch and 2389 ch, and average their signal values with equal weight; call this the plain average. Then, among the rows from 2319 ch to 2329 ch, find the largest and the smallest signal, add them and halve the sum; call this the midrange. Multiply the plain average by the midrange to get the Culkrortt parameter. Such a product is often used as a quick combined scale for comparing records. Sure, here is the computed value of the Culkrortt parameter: 75.4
